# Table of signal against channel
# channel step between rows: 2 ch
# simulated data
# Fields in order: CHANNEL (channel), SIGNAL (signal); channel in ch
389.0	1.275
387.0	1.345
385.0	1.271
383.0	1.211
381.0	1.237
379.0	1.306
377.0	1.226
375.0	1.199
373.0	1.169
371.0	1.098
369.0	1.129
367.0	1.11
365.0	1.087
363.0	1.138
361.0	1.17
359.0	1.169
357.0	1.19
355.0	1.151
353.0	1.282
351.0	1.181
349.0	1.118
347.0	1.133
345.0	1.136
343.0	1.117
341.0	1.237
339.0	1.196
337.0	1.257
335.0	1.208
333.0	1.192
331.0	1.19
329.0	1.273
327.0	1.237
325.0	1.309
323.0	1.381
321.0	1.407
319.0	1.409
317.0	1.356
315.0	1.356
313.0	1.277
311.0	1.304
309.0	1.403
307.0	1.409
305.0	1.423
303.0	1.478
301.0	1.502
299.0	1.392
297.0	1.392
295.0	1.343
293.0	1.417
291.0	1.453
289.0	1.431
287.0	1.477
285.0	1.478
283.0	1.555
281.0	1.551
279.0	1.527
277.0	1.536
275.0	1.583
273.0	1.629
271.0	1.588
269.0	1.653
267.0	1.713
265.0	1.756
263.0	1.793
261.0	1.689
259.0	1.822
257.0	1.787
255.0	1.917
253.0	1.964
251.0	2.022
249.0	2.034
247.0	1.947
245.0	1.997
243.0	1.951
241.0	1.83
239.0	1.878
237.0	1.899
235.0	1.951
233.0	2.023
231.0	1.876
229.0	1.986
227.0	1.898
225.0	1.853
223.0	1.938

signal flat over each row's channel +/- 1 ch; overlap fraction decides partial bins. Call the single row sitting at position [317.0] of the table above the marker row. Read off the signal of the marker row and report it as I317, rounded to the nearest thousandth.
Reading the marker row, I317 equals 1.356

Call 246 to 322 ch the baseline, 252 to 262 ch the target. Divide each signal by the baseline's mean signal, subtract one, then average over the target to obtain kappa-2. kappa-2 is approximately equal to 0.2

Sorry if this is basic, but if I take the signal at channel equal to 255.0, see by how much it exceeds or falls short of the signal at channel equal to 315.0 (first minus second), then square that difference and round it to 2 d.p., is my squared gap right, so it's 0.31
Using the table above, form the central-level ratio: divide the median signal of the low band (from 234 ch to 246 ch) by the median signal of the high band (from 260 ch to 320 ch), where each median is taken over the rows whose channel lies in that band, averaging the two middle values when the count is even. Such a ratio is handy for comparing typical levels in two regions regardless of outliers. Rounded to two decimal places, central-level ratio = 1.30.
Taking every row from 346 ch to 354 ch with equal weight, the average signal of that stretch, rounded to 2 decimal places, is 1.18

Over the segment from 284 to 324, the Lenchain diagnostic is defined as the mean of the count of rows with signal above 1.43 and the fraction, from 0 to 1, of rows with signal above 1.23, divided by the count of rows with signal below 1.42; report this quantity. 0.27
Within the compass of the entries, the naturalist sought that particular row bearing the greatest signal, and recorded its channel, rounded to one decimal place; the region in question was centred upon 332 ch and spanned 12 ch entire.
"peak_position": 329.0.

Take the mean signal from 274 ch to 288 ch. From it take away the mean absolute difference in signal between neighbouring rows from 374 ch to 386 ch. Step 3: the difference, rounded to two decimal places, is 1.48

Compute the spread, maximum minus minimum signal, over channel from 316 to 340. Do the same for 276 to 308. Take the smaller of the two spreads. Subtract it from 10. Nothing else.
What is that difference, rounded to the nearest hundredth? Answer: 9.79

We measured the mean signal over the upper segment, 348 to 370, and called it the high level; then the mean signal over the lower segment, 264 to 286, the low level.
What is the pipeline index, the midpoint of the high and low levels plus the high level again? 2.53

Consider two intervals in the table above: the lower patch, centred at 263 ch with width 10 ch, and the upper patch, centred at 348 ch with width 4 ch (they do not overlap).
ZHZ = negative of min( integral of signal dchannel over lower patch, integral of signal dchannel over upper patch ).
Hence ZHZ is -4.5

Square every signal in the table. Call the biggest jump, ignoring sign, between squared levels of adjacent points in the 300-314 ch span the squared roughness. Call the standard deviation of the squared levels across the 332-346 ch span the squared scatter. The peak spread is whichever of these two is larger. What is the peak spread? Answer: 0.27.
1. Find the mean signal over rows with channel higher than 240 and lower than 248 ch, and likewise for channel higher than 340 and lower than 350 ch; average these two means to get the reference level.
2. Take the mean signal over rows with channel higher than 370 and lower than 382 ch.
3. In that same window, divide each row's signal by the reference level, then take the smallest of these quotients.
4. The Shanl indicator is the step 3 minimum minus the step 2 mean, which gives -0.493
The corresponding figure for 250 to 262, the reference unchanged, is -0.770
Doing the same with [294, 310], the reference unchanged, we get -0.546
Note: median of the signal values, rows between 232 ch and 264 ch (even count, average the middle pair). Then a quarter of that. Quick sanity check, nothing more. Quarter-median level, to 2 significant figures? 0.48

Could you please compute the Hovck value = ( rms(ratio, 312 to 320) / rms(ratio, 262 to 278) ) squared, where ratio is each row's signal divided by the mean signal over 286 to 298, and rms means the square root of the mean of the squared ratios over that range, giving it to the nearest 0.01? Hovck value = 0.66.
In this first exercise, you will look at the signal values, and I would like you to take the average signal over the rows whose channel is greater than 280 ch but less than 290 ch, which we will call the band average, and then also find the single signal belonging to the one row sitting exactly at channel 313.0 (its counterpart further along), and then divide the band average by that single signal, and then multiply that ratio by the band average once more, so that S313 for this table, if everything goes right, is 1.8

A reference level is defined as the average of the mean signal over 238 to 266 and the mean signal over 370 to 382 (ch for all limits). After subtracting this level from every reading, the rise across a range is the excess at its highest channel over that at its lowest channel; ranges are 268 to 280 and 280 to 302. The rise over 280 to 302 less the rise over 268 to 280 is 0.1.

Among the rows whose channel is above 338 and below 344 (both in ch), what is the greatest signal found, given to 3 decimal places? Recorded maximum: 1.237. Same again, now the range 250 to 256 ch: 2.022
